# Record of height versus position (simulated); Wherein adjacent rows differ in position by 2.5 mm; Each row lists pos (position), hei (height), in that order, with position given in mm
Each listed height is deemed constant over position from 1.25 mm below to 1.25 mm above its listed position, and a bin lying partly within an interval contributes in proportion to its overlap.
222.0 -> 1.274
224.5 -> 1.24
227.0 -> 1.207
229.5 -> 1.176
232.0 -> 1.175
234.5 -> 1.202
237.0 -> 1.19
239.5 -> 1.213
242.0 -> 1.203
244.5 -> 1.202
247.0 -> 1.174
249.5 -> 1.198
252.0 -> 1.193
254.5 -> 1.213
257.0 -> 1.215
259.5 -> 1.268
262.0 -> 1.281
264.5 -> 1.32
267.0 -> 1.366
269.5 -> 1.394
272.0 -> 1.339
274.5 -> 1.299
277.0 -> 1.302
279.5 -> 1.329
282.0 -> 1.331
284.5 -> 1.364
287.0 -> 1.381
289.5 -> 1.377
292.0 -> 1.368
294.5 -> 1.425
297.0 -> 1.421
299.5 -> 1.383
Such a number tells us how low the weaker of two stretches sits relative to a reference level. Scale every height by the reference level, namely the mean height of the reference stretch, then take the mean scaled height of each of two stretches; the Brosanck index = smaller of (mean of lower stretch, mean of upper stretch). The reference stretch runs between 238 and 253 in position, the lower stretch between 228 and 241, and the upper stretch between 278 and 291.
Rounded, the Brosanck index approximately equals 1.00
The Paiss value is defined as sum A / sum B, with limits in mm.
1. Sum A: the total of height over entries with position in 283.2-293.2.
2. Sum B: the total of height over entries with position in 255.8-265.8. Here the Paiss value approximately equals 1.08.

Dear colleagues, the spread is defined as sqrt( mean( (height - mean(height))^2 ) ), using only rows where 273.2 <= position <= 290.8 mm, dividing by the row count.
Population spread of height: 0.0315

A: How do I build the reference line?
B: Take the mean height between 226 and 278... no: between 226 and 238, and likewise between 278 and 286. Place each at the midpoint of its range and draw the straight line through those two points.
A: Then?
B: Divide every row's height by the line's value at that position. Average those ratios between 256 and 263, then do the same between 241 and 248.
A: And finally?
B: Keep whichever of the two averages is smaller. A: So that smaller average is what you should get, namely 0.972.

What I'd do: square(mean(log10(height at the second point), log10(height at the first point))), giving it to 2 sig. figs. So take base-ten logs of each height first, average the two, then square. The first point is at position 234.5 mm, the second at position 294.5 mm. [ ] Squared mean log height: 0.014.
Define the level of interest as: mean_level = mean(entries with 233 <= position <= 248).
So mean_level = 1.20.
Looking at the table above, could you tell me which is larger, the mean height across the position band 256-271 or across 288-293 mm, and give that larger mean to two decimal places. 1.37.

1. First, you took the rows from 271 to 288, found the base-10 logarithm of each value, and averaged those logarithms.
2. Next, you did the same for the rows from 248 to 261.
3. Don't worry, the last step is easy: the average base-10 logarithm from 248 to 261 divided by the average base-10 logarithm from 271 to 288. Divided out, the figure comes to 0.68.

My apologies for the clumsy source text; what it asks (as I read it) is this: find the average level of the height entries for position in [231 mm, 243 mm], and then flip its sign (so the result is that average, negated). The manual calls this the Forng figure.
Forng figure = -1.20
